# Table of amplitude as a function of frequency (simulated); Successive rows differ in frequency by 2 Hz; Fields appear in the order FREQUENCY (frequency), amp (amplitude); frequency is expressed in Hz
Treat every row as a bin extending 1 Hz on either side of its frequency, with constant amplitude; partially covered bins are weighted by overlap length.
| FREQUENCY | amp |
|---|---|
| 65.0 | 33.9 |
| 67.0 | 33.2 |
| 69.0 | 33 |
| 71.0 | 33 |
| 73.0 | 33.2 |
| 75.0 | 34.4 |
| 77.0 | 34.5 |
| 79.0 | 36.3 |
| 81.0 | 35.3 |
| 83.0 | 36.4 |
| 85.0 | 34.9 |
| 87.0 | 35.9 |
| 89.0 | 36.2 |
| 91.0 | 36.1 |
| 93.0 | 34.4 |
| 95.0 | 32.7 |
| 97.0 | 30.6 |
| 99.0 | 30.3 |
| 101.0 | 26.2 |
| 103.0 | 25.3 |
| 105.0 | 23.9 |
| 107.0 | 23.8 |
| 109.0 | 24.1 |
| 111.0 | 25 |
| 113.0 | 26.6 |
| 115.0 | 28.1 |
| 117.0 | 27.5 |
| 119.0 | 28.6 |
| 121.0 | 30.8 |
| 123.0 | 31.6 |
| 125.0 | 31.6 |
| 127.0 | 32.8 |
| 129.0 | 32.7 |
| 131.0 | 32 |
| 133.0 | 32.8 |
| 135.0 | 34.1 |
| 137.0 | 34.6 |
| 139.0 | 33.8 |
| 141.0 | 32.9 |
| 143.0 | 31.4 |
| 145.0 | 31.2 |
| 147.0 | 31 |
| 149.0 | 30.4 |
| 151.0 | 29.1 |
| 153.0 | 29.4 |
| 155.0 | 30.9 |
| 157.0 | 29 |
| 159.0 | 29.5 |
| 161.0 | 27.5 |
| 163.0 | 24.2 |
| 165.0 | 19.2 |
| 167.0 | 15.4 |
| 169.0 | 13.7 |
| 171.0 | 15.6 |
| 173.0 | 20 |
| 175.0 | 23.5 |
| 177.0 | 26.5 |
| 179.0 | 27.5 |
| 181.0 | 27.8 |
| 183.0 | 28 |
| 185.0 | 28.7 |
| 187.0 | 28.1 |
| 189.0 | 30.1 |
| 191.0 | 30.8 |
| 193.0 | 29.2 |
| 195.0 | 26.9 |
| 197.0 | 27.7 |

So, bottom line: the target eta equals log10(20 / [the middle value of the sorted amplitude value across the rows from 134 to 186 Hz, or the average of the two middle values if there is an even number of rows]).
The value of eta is -0.16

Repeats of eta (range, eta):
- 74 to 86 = -0.24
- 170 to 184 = -0.12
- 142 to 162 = -0.18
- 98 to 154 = -0.18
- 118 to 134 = -0.20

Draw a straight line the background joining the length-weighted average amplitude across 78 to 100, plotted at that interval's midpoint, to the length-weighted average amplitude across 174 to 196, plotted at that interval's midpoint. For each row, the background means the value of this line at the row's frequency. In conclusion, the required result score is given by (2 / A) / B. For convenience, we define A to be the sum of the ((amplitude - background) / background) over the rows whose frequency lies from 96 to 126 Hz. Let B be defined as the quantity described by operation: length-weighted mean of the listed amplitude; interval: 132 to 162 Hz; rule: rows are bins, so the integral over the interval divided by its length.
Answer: -0.026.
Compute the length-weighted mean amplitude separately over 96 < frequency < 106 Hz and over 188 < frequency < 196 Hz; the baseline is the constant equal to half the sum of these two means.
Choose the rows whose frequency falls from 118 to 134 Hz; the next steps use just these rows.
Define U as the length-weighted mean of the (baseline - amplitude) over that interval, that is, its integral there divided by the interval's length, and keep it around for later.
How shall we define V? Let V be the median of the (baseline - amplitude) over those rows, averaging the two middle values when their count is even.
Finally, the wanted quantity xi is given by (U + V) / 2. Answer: -3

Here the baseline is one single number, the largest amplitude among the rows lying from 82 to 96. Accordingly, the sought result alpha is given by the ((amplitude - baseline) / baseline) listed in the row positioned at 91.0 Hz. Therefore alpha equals -0.01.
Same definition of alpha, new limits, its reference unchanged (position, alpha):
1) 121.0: -0.15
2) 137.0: -0.05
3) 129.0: -0.10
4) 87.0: -0.01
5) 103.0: -0.30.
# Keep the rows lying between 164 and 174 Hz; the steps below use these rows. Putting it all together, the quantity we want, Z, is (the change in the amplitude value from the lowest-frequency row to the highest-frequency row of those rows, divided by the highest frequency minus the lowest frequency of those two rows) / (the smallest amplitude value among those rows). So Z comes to 0.007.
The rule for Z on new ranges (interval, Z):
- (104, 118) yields 0.013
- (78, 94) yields -0.004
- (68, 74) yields 0.002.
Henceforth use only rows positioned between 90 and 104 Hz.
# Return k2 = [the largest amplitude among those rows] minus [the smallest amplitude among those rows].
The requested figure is 11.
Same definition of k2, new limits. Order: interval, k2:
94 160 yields 11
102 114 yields 3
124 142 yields 3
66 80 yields 3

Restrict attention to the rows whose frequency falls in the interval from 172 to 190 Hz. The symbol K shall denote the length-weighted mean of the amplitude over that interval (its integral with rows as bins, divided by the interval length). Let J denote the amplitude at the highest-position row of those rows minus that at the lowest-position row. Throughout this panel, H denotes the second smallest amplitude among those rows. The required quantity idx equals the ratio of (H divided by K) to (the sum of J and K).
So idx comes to 0.024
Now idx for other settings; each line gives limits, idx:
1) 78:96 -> 0.031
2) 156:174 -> 0.057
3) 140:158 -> 0.036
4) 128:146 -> 0.031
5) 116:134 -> 0.025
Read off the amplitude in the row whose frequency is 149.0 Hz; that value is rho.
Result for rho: 30.4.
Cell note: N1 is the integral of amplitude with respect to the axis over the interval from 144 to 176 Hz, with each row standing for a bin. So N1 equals 799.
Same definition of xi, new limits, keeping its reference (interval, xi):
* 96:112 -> 3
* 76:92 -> -8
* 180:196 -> 0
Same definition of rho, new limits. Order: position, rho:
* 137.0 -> 34.6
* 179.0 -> 27.5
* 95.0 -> 32.7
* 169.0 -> 13.7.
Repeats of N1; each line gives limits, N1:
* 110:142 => 991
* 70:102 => 1081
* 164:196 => 782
